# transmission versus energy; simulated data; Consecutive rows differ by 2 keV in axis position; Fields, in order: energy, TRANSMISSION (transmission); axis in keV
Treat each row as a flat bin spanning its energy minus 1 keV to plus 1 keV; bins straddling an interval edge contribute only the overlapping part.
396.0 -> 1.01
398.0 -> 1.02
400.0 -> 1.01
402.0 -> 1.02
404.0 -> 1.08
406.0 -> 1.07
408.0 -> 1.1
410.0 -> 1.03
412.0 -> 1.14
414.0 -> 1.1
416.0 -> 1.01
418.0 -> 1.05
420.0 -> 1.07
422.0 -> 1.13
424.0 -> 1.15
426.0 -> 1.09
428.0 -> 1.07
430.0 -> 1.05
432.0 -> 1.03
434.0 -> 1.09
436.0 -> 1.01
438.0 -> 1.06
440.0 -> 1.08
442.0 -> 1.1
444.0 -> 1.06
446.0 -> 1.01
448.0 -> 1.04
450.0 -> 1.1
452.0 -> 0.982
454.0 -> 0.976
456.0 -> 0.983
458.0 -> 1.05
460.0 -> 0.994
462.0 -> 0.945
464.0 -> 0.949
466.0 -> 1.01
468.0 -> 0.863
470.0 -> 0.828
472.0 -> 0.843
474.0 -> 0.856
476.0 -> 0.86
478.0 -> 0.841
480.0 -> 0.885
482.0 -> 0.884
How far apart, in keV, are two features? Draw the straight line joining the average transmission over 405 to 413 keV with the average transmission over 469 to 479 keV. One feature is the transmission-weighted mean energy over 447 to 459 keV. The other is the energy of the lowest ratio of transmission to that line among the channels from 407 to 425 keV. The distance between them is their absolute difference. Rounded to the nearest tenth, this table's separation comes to 42.9 keV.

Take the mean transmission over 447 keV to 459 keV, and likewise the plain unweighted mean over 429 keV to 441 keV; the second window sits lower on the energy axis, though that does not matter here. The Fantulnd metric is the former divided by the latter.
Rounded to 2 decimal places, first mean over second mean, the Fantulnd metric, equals 0.97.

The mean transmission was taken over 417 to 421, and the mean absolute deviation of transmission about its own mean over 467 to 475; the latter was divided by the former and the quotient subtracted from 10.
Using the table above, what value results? 9.99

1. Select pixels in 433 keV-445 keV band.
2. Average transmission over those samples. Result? 1.07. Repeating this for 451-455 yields 0.98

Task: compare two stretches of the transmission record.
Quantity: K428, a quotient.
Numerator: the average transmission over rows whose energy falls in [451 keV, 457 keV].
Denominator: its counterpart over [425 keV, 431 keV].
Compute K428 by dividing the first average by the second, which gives 0.92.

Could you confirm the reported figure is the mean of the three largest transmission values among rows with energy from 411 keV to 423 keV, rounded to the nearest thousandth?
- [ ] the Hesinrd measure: 1.123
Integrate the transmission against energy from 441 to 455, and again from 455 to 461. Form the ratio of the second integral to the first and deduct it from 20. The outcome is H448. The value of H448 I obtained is 19.6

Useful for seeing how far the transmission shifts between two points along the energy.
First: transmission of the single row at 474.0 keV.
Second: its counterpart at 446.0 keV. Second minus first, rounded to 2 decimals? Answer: 0.15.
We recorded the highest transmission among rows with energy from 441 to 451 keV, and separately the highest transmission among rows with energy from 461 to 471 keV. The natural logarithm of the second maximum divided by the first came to -0.09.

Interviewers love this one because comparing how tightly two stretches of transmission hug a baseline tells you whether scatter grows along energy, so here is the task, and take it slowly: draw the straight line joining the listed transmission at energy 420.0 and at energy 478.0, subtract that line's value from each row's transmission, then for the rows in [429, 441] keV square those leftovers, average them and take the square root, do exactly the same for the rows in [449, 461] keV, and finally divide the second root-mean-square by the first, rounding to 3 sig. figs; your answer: 1.71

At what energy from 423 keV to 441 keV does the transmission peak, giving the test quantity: 424.0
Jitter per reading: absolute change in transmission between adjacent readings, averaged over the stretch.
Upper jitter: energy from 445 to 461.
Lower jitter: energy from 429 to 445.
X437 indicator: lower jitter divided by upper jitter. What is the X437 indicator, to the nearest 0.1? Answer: 0.8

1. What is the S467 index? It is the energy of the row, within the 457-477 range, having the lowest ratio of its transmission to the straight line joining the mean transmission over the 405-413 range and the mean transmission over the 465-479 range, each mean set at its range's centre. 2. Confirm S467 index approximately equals 470.0 keV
